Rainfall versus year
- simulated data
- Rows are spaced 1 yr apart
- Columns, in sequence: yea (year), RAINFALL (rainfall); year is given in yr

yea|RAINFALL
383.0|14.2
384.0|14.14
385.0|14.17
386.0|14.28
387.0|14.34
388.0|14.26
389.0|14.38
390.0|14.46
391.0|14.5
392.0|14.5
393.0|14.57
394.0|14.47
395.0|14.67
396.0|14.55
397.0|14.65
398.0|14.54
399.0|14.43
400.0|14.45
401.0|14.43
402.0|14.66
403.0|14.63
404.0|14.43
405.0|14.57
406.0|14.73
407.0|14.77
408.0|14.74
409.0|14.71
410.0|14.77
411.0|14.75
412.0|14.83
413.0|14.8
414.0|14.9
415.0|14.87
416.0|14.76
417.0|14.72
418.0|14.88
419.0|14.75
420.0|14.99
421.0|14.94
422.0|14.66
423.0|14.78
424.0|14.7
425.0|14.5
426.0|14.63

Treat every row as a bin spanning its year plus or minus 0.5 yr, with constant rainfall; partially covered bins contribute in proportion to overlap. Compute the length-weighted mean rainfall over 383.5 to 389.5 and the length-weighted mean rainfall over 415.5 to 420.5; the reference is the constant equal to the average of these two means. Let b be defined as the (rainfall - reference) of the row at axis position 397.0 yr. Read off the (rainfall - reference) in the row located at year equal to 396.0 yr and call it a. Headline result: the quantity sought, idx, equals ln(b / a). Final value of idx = 2.5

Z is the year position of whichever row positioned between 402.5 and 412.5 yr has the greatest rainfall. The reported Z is 412.0 yr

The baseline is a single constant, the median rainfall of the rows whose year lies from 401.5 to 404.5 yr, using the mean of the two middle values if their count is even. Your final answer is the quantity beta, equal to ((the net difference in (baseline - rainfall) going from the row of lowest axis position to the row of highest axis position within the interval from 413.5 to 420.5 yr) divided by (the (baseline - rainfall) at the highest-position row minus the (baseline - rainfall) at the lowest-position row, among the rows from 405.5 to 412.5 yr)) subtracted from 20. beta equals 19.1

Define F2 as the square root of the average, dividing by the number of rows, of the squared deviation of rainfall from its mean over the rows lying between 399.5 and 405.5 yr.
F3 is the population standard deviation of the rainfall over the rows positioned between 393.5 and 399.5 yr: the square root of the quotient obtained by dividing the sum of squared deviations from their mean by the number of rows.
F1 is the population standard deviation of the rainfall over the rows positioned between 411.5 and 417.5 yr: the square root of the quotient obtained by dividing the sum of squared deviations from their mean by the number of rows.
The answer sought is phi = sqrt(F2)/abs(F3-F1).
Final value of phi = 12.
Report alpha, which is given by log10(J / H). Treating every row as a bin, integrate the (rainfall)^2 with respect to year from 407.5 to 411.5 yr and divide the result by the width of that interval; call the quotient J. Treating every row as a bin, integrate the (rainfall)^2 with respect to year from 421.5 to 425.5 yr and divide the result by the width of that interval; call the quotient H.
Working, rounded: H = 215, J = 217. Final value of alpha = 0.005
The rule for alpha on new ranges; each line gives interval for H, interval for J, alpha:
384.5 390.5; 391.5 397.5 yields 0.015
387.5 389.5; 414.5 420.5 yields 0.030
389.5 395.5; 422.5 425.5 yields 0.008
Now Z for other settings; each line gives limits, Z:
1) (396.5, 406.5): 406.0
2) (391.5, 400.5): 395.0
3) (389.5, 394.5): 393.0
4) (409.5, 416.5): 414.0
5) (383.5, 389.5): 389.0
